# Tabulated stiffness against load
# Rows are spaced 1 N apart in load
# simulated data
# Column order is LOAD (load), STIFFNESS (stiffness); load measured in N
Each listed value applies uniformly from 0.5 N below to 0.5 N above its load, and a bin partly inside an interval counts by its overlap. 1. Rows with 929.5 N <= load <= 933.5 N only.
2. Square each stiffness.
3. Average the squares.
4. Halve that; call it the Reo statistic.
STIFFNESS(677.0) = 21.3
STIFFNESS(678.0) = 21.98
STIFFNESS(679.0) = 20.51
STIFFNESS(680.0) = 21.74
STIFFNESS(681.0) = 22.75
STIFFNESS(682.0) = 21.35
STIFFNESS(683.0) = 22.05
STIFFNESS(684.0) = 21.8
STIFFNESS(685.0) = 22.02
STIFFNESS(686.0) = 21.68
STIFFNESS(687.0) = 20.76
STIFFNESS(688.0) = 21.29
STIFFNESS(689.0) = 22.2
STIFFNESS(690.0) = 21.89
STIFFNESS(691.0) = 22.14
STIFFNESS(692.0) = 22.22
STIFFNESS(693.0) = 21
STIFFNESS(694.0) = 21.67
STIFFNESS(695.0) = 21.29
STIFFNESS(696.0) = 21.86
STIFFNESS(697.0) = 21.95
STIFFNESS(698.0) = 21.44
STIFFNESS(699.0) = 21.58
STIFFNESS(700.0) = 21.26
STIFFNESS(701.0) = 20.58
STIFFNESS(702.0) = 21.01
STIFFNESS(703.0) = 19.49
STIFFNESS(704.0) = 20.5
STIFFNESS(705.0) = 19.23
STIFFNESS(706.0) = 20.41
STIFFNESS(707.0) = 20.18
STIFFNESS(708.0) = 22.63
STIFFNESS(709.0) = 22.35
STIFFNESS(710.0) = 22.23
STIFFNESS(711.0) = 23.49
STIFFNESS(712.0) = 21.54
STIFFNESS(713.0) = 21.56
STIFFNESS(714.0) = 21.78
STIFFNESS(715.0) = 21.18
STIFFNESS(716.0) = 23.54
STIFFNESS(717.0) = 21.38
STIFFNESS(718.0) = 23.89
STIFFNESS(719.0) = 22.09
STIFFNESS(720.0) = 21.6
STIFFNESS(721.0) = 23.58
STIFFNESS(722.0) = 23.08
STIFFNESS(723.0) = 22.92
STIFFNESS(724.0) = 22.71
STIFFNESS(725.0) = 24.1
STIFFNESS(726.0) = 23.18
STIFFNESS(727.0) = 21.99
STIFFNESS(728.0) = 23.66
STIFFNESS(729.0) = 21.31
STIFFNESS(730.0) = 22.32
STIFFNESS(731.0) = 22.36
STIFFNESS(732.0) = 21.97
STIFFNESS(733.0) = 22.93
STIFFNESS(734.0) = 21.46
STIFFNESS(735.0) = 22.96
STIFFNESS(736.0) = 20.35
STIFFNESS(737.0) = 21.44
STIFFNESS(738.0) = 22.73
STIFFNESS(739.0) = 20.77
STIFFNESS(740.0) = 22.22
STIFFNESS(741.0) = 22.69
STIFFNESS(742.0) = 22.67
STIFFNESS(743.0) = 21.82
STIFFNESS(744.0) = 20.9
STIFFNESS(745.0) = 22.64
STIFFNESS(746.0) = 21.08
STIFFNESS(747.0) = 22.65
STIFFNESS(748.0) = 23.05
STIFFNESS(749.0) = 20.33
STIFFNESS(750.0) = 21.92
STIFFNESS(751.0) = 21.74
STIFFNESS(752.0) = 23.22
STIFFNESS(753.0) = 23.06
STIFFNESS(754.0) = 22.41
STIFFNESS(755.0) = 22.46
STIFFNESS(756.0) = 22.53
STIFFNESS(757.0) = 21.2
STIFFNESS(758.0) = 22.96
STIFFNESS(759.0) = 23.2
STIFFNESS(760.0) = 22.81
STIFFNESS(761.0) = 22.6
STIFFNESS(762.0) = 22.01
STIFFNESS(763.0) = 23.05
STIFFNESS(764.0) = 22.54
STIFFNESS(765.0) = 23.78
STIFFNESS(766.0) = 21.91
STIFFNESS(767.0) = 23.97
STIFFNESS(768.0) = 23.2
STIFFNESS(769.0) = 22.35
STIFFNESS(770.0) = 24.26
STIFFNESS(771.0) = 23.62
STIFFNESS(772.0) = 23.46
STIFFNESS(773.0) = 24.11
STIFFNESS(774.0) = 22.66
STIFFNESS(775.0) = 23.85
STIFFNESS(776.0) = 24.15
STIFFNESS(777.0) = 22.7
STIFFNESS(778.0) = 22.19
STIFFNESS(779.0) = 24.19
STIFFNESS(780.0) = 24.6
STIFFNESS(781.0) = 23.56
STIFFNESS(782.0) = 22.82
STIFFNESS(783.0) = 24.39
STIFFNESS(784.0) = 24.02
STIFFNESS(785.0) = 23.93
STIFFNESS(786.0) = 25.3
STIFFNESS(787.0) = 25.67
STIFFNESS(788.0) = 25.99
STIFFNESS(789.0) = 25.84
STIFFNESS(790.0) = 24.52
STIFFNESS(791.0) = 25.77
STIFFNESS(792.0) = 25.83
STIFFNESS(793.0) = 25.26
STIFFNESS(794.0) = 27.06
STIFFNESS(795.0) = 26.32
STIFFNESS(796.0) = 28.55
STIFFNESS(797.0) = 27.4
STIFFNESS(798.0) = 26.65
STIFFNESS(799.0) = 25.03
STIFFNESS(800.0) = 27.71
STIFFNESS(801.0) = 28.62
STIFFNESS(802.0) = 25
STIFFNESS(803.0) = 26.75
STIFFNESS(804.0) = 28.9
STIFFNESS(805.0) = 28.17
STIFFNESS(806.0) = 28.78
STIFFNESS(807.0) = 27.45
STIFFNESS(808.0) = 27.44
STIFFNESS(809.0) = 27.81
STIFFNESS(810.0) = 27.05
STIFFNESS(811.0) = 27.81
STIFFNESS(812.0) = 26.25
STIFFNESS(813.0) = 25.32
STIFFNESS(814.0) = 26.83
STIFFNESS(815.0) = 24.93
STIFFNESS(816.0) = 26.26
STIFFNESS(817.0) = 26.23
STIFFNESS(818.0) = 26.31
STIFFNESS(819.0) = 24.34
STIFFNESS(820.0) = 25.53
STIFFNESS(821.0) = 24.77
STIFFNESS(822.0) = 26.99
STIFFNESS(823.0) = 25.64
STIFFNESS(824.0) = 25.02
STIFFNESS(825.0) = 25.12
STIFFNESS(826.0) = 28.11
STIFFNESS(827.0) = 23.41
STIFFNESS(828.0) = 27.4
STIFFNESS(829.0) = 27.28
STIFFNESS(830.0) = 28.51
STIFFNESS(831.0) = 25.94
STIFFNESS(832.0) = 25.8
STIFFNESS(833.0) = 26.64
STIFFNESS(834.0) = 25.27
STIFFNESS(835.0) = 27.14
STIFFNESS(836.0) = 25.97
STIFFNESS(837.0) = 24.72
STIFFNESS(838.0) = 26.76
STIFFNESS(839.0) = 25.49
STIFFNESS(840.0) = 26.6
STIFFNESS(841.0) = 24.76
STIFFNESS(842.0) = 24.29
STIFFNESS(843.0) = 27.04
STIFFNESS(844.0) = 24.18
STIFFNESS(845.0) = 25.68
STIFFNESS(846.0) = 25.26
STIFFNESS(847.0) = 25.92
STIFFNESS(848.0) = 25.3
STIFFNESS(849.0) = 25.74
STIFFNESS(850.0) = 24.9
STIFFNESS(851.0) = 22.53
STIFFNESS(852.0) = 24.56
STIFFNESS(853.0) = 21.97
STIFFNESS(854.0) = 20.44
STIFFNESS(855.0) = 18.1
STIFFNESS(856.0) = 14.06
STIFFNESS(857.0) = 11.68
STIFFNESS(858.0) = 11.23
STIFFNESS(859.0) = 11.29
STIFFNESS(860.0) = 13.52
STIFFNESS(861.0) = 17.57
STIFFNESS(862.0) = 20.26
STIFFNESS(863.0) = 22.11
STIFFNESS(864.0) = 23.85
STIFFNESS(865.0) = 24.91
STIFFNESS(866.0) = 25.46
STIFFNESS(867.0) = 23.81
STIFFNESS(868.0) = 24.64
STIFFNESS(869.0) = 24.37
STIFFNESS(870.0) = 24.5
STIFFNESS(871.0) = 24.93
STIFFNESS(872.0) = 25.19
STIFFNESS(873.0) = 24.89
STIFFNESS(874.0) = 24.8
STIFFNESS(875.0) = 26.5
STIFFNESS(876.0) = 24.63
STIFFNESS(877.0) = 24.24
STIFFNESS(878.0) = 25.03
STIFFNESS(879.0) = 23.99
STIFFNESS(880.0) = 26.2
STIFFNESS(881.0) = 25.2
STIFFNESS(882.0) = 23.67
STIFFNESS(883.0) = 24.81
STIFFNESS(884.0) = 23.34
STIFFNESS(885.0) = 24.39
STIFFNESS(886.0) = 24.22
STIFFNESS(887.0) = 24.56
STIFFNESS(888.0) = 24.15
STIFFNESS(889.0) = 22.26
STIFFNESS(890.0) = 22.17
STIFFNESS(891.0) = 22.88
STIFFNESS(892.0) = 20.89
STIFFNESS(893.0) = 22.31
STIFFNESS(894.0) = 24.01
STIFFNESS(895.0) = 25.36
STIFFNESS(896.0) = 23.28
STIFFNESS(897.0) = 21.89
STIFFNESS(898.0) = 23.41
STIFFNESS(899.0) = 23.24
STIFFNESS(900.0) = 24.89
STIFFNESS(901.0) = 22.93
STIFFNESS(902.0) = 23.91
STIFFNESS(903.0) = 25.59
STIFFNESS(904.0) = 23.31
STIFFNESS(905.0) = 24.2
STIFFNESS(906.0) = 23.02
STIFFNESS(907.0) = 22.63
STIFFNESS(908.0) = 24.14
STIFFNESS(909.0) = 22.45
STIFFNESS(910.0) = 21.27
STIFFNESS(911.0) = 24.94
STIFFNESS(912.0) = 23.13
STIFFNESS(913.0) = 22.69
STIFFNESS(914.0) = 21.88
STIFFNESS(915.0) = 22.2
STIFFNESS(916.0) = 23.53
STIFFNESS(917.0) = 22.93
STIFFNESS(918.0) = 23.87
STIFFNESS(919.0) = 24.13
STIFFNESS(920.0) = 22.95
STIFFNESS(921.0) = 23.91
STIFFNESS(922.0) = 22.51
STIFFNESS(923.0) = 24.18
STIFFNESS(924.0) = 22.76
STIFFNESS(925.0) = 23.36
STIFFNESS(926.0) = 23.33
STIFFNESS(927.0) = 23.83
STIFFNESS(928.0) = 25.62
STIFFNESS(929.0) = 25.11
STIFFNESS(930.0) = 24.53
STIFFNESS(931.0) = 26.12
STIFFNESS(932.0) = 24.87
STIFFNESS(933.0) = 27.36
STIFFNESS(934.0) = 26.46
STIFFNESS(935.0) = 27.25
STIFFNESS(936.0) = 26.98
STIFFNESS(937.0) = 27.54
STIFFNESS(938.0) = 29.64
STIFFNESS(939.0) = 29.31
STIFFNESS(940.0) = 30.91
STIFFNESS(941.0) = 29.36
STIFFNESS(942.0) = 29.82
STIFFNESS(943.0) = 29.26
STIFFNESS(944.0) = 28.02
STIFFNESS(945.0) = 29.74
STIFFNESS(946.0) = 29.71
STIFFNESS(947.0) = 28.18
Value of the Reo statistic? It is 331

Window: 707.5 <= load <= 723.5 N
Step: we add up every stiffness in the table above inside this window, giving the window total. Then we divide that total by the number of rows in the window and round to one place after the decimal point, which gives 22.4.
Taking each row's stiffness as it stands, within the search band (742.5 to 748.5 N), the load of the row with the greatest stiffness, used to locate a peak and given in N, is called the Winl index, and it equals 748.0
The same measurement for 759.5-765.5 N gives 765.0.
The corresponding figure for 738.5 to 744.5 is 741.0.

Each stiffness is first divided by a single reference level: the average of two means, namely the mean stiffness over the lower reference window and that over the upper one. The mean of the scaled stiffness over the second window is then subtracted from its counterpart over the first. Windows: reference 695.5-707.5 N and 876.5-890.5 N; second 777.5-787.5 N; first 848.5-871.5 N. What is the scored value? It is -0.15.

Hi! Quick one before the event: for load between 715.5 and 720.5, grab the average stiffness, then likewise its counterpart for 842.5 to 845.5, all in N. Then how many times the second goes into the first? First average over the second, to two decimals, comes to 0.88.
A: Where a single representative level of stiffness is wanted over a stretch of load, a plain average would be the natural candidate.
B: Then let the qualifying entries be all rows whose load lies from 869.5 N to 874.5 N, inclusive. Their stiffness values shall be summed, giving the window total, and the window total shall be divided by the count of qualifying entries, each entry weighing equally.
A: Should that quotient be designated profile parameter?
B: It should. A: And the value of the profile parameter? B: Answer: 24.9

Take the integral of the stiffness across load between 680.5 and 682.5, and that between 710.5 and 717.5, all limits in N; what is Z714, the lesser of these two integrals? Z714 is 44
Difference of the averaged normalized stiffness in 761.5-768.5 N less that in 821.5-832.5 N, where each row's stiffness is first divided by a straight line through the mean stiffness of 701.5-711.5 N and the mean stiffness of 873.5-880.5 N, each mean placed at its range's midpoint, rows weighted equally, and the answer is -0.08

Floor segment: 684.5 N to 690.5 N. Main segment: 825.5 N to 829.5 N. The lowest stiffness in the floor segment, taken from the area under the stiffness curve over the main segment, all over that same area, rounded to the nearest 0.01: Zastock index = 0.80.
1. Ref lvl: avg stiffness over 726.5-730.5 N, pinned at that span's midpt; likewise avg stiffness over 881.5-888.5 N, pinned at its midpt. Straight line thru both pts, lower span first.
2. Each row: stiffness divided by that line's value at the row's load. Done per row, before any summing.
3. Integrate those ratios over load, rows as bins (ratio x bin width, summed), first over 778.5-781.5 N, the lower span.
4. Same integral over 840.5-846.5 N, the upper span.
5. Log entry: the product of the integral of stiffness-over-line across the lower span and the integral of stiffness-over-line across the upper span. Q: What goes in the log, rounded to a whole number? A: 20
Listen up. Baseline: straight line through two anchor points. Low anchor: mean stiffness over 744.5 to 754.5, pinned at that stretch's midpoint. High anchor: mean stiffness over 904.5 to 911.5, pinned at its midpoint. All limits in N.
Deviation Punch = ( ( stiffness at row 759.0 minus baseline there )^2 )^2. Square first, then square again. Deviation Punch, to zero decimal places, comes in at 1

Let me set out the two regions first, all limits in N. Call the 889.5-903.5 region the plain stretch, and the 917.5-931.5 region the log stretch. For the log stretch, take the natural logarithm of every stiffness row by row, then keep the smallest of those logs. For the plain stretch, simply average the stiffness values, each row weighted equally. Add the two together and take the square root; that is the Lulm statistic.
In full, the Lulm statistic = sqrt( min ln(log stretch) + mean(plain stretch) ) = 5.1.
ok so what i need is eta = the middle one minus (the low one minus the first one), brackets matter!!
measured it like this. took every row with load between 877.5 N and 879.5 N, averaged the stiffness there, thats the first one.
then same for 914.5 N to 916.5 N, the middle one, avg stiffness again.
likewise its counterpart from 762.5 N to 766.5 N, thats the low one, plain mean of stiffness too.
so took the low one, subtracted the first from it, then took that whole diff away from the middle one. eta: 24.6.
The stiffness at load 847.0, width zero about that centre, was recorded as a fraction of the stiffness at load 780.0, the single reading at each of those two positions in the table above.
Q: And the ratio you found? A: 1.05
